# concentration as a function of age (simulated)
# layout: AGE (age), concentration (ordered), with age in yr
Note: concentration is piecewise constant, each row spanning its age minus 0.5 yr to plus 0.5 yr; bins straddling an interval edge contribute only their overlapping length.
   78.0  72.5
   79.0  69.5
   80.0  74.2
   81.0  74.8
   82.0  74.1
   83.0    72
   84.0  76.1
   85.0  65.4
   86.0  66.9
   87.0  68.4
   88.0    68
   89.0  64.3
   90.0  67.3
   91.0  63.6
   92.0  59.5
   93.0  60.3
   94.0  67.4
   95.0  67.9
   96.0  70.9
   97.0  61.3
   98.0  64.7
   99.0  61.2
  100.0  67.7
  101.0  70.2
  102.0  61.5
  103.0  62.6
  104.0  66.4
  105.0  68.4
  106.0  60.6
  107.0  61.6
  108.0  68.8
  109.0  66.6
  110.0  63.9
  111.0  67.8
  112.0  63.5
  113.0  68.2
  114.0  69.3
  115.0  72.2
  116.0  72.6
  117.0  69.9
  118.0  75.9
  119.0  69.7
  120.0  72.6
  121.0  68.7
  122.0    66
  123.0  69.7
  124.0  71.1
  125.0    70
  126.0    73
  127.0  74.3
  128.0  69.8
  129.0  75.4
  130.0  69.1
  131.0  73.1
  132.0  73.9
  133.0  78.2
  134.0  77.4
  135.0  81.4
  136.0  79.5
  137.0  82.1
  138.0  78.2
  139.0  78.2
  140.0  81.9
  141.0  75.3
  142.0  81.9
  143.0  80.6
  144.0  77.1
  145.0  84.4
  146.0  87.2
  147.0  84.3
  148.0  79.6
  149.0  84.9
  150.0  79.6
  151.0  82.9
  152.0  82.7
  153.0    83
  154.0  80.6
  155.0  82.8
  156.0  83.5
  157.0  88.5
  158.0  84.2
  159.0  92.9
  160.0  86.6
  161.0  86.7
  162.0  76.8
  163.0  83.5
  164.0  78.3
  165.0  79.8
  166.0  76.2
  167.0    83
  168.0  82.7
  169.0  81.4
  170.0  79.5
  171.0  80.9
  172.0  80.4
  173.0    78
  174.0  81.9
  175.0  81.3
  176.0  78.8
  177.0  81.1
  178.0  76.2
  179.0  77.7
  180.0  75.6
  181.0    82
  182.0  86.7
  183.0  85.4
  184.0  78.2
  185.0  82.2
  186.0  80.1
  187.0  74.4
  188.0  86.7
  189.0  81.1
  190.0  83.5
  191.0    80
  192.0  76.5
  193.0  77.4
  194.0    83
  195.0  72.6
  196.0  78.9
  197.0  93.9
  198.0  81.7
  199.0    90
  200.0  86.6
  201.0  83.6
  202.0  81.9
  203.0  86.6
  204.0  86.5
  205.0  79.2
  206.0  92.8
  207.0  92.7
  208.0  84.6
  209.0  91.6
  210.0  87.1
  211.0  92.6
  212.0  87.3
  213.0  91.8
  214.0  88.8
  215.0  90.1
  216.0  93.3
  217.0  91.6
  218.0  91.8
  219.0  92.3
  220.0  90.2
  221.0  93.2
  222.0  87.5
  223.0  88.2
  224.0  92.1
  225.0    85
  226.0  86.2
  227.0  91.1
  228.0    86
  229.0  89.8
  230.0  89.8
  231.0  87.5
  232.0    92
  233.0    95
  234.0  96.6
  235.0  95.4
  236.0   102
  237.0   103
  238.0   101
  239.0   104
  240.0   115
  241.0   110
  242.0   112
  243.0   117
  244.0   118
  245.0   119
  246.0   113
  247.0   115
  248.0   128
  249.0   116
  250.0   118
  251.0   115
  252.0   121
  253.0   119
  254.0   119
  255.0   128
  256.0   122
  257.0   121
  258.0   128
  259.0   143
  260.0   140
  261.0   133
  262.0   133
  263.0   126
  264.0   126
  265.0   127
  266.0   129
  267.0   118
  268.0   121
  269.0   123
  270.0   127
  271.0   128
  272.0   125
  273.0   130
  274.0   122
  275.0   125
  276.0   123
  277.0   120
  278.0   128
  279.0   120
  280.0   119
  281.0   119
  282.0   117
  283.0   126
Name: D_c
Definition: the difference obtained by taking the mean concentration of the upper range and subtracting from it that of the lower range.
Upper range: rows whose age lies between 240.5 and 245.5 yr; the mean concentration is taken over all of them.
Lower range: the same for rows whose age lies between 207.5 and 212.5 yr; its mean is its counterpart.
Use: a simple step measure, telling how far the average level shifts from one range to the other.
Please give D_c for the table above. 27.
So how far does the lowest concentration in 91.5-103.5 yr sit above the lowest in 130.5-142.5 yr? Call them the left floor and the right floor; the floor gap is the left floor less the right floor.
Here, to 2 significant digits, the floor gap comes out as -14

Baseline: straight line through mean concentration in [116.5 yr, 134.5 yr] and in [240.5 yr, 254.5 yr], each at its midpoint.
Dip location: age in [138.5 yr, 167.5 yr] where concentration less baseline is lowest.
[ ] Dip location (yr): 166.0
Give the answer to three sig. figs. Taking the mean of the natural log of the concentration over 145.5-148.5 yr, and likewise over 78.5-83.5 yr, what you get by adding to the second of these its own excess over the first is 4.15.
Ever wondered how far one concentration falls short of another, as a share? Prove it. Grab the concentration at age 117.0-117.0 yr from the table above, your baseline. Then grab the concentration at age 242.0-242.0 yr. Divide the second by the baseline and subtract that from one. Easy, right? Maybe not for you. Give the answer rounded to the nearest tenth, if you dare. -0.6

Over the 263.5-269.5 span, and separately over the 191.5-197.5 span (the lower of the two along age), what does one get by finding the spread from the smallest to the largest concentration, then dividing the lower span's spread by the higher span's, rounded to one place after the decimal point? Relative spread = 1.9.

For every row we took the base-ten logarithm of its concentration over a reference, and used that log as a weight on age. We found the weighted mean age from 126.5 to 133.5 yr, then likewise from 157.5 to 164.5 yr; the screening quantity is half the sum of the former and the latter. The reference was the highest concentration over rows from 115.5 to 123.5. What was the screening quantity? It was 144.6 yr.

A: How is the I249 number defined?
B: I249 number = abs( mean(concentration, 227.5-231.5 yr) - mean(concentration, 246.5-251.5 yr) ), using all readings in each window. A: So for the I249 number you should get 30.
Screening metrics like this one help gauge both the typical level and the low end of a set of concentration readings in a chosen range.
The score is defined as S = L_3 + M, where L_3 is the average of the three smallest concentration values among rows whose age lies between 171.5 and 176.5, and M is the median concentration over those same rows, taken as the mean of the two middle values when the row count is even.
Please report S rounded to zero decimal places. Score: 159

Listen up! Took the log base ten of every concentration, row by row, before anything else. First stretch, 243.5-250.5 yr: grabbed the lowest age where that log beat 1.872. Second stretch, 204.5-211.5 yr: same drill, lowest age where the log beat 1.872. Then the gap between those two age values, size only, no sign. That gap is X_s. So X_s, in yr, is 39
